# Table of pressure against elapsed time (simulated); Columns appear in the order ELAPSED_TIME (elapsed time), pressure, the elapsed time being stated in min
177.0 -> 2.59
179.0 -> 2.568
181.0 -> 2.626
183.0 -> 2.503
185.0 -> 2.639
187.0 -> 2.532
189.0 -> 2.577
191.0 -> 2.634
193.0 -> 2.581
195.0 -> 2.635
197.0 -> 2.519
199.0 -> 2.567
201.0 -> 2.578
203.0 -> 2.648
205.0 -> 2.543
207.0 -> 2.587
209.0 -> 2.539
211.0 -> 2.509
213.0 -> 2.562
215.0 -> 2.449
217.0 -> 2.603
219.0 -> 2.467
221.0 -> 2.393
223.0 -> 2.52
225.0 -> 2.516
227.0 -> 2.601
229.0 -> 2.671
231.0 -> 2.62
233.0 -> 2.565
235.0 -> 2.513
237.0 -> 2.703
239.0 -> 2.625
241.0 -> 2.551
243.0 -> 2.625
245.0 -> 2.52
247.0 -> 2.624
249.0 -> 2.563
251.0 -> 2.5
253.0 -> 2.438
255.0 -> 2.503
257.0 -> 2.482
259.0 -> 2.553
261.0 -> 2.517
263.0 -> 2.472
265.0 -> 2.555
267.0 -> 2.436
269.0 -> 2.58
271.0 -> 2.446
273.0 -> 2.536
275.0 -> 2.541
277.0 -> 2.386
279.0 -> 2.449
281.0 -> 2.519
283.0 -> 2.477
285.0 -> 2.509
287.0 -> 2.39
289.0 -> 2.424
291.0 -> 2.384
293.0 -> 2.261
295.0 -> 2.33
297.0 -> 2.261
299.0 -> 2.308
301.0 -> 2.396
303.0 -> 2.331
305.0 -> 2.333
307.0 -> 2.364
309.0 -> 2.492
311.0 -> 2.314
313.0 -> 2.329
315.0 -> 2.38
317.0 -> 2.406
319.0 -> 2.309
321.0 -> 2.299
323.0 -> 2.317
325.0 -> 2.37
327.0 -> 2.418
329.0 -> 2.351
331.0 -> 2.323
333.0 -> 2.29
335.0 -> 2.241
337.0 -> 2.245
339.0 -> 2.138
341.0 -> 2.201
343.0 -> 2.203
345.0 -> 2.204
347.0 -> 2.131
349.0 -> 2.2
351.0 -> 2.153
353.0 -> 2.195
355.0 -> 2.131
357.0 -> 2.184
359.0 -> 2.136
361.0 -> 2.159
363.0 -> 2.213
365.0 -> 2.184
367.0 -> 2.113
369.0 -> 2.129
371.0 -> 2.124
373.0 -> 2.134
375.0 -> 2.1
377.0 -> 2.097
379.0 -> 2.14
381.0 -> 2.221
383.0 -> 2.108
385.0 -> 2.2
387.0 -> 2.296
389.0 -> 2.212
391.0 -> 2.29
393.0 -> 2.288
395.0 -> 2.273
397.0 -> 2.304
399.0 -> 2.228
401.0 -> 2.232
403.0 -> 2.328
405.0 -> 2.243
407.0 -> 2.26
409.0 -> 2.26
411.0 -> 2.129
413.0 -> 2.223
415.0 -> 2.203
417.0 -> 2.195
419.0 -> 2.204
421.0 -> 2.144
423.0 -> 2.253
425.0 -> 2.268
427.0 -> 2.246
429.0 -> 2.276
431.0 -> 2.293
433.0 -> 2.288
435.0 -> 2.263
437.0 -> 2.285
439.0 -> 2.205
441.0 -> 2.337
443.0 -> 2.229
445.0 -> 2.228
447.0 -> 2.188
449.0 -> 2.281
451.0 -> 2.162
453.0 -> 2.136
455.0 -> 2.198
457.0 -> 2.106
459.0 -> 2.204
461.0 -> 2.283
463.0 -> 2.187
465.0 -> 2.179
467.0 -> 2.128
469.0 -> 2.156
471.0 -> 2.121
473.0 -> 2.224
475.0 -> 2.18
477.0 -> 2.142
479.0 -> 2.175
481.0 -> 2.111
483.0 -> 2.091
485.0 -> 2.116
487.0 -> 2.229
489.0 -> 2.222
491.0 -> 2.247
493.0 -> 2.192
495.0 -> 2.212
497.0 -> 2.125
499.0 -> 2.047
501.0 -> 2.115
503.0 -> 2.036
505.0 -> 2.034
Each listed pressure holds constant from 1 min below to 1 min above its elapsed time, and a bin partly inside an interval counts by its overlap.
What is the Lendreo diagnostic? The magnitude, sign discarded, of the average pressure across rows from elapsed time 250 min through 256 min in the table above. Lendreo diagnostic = 2.48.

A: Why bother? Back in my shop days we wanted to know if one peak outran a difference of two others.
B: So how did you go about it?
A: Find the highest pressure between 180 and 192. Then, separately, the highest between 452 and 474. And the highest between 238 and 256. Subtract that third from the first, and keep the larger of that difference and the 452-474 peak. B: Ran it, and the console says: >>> 2.28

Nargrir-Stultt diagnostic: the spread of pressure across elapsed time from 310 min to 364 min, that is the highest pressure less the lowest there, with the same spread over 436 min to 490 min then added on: 0.53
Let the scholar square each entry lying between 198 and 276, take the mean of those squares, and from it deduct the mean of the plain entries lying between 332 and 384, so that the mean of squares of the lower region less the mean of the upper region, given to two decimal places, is 4.31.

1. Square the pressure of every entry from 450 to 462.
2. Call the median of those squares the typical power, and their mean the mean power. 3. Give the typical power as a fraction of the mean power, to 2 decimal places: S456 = 1.00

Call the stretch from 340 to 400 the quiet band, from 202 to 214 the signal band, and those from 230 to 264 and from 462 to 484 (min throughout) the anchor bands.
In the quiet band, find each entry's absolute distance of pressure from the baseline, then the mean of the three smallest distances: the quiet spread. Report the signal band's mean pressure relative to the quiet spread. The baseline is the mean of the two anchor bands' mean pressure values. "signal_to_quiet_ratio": 46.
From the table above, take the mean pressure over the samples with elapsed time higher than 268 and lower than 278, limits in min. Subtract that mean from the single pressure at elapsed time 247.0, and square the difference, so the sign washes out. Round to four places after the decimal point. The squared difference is 0.0159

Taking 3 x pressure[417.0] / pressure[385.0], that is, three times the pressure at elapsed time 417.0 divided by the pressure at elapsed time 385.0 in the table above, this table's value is 2.99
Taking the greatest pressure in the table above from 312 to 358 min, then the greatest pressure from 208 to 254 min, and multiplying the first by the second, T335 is 6.54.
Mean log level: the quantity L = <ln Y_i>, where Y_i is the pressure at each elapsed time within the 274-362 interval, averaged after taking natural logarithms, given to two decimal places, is 0.84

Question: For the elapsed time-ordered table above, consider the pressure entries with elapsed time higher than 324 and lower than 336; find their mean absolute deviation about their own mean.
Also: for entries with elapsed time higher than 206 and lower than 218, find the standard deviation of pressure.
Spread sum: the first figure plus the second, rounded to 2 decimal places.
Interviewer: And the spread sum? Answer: 0.10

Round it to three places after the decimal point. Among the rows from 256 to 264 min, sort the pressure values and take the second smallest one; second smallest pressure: 2.482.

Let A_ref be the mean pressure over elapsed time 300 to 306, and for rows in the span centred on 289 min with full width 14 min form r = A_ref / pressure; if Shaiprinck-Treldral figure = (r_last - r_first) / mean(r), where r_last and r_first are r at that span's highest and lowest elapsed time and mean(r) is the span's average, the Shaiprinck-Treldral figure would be 0.06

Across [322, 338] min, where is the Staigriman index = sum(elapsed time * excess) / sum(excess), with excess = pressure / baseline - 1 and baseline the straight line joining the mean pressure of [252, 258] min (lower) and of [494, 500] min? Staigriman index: 333.5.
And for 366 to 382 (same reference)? 373.3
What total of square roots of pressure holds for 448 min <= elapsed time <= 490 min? 31.0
